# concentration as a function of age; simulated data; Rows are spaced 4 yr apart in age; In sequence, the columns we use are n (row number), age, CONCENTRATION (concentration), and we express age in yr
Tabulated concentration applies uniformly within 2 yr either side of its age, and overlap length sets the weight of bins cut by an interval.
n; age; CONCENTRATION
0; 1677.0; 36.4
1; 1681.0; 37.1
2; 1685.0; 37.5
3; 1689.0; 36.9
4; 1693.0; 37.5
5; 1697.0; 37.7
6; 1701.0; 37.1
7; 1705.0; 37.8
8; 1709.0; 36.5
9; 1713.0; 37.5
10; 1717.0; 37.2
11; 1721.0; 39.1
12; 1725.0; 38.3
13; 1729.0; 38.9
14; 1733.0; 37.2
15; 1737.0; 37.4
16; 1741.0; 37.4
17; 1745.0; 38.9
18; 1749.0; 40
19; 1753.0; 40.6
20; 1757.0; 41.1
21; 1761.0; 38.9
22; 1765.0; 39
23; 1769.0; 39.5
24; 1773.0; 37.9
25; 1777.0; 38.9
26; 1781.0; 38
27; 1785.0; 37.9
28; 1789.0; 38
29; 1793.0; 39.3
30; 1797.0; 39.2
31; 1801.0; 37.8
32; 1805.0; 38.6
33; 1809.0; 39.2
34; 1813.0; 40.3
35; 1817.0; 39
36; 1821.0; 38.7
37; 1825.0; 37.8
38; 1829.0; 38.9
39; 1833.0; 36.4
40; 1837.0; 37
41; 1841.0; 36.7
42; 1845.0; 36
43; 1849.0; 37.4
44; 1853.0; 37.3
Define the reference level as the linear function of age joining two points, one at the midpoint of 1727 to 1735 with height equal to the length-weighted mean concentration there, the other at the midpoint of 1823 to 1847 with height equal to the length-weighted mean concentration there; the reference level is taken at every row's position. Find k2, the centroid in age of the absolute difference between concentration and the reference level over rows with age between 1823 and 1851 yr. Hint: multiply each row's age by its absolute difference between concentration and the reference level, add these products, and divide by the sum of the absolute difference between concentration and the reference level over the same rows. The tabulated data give 1835.2 yr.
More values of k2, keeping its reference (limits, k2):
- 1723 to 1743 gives 1733.7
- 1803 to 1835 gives 1817.2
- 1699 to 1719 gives 1708.8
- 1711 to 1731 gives 1720.4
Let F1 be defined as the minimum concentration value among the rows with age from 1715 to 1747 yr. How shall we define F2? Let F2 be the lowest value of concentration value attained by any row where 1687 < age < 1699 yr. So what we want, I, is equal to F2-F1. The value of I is -0.3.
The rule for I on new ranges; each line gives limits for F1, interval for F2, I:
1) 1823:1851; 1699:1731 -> 0.5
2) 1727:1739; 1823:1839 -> -0.8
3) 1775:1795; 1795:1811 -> -0.1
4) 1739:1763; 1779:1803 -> 0.4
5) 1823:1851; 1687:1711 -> 0.5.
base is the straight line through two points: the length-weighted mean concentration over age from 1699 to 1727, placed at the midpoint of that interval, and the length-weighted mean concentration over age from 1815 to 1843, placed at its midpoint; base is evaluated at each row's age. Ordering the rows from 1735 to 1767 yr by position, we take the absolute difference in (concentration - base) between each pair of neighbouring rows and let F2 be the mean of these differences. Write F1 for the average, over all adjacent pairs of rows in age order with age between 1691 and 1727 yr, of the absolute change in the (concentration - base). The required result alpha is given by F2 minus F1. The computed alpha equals 0.005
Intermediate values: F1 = 0.85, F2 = 0.86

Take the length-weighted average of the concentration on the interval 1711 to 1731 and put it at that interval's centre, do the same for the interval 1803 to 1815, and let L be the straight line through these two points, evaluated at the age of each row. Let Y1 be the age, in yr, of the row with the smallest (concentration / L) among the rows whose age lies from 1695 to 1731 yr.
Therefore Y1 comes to 1709.0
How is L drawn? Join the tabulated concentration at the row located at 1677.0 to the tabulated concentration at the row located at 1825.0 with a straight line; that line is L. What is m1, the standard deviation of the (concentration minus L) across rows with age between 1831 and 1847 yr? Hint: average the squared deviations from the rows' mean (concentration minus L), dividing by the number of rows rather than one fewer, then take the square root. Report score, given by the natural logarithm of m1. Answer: -0.94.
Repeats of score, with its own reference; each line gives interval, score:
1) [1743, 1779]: -0.01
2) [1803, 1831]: -0.32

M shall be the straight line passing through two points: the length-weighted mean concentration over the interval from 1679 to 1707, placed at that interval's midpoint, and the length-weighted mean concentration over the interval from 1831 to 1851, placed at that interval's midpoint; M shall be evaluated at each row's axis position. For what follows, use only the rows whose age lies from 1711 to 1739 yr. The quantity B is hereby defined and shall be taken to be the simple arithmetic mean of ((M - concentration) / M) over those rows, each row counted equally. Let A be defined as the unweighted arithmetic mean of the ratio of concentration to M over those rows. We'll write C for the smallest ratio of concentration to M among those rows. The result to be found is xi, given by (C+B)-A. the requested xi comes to -0.04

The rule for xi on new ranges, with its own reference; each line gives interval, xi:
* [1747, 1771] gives -0.10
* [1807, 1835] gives -0.11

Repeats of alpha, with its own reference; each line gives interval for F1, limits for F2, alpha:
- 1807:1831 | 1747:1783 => -0.017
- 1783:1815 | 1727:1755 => 0.079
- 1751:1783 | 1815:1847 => -0.054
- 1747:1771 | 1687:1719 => -0.106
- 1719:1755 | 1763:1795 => -0.026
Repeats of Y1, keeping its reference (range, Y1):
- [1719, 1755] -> 1733.0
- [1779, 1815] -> 1801.0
